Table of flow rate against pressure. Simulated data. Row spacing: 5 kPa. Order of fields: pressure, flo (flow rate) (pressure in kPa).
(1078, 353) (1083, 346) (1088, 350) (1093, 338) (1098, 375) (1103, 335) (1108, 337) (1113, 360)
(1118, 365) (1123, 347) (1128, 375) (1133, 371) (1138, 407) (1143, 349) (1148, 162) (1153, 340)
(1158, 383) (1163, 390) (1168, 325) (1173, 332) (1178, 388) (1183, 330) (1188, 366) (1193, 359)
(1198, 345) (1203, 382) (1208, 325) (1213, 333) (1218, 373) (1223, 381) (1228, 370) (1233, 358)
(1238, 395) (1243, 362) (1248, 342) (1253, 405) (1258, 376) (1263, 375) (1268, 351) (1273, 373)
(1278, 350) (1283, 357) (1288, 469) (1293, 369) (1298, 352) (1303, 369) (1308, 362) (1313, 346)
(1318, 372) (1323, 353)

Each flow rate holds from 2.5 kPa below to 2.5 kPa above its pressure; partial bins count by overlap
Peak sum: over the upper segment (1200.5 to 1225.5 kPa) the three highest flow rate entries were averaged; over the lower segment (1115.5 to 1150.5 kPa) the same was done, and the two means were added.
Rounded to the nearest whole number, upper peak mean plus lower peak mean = 763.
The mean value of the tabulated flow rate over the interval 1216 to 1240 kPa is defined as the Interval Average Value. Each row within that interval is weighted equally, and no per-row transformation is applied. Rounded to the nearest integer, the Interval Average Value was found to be 375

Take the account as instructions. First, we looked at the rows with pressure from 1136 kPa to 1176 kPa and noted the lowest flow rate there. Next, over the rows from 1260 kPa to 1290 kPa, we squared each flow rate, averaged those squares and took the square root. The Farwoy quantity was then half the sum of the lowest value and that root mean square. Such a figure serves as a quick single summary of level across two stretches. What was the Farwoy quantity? 272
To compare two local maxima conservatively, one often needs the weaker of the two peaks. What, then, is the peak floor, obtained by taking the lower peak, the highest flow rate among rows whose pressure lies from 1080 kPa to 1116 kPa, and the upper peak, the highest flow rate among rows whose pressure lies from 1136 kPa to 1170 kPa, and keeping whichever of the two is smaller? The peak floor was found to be 375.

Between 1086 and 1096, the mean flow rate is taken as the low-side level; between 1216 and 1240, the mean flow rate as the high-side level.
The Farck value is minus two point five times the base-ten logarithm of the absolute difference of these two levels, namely -3.7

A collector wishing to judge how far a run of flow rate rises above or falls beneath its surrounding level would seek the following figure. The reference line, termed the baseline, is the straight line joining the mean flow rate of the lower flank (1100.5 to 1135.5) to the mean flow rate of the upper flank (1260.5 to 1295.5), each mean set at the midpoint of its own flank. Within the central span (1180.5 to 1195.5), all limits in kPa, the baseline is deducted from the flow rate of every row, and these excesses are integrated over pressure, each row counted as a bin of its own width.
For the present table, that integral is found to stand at -205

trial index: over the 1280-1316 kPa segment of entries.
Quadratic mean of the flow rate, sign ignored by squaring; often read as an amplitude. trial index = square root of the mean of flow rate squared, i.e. 377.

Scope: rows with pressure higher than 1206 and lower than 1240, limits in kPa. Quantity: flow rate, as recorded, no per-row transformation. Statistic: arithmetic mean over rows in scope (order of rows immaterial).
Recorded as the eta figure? 362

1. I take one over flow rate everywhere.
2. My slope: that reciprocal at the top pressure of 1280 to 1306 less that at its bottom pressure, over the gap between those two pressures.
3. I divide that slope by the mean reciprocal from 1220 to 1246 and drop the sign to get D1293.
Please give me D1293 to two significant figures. 0.0017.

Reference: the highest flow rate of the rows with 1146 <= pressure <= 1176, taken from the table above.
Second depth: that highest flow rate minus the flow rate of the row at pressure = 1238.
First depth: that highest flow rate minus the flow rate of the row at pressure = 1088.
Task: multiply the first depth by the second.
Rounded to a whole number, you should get -200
